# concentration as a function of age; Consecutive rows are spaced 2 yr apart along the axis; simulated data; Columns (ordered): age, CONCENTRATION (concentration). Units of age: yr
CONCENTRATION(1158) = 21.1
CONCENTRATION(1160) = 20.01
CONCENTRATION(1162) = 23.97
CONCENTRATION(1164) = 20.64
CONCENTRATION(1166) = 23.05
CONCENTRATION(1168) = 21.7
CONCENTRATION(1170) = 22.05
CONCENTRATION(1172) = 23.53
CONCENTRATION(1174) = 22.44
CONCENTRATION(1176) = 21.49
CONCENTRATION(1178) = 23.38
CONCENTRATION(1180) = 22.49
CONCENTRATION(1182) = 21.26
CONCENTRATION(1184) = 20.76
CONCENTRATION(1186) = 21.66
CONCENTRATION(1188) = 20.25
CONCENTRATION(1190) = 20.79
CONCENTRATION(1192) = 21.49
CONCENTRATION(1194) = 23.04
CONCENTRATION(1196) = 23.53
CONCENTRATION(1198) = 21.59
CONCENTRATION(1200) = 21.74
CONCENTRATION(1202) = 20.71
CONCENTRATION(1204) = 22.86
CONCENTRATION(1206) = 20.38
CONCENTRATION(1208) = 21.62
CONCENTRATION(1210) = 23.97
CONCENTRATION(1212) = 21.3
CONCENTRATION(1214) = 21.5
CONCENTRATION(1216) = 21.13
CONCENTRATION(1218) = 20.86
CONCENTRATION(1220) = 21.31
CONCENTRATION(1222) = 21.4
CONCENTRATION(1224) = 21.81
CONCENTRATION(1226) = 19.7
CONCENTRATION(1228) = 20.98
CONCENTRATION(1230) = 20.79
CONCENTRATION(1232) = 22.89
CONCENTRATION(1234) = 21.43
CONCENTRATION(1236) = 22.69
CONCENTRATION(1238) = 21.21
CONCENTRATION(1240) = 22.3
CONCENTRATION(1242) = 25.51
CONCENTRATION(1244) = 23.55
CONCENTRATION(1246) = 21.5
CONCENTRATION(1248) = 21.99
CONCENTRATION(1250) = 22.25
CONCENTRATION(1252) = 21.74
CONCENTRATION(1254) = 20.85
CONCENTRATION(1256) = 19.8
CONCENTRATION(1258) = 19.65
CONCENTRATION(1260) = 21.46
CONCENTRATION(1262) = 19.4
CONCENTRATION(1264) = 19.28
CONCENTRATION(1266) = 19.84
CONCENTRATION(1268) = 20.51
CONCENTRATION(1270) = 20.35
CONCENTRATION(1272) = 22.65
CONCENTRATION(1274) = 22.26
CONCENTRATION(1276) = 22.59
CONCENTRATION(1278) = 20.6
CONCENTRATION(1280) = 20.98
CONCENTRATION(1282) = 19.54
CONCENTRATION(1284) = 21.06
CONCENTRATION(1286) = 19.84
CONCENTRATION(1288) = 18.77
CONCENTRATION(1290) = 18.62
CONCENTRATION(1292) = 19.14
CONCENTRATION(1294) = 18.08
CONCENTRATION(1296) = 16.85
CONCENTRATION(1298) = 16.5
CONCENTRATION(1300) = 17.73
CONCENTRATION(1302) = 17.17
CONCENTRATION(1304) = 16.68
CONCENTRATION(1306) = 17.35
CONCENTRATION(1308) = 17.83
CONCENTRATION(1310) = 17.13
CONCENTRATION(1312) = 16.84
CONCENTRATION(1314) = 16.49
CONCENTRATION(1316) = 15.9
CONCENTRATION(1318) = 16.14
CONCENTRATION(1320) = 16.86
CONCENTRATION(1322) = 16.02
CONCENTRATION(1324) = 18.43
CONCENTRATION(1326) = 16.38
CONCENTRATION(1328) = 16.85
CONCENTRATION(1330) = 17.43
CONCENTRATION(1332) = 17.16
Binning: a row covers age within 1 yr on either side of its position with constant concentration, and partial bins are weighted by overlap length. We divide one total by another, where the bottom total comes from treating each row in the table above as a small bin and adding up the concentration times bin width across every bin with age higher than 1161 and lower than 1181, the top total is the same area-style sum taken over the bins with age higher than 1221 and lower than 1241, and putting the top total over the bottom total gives 0.958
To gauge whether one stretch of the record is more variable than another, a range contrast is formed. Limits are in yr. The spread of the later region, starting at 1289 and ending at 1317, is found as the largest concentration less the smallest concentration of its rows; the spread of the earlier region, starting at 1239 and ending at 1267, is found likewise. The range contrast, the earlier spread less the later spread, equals 3.0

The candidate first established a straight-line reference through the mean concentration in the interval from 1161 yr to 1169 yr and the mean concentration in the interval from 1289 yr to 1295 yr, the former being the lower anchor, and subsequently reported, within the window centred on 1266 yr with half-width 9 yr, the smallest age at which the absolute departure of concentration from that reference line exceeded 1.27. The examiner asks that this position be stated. 1260 yr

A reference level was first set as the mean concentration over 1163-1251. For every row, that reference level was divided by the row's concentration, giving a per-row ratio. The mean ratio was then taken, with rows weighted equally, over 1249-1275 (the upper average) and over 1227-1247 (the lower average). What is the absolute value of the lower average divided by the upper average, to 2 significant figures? 0.93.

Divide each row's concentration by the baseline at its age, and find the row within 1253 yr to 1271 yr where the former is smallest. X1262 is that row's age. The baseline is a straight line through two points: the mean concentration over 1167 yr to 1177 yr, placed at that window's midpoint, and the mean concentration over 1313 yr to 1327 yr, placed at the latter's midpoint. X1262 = 1264 yr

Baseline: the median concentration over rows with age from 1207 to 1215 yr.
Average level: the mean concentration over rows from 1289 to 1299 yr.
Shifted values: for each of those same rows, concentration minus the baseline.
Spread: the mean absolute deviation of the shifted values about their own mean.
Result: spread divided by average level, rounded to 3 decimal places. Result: 0.052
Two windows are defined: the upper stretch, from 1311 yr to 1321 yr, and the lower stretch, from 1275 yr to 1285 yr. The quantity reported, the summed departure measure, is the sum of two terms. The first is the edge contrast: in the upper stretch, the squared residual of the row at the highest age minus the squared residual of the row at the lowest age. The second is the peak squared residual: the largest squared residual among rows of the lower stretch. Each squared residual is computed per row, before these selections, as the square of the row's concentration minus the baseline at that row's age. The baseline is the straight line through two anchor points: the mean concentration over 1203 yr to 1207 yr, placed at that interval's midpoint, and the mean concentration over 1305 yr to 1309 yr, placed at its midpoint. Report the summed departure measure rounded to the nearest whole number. 14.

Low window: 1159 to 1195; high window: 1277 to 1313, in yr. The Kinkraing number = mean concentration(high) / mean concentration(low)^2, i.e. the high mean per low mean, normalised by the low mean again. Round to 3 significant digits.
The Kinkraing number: 0.0383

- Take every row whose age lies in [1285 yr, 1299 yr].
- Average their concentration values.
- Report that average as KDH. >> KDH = 18.3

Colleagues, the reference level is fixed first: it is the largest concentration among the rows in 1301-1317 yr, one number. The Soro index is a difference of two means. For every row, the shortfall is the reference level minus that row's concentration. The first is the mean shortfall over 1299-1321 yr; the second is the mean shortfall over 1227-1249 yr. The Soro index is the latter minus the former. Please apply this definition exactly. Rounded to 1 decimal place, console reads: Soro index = -5.3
